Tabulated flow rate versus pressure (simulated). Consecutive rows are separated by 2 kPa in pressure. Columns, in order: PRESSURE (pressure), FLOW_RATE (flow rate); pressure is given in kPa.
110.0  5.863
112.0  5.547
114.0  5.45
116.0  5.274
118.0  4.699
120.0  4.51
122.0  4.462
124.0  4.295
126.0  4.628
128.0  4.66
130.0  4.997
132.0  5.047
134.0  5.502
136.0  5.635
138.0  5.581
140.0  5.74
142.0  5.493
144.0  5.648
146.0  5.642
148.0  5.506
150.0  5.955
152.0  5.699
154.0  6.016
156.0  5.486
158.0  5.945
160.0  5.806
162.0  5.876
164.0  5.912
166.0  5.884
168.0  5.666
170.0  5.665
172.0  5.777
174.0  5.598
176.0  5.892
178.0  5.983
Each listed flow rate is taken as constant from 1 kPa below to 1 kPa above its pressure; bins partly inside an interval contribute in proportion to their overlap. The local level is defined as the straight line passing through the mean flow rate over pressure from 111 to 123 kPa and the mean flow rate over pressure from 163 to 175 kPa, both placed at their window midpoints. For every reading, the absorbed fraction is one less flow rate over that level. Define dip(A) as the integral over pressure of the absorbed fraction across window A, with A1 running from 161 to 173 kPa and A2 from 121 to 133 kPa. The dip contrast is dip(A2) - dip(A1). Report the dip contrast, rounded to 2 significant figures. 1.2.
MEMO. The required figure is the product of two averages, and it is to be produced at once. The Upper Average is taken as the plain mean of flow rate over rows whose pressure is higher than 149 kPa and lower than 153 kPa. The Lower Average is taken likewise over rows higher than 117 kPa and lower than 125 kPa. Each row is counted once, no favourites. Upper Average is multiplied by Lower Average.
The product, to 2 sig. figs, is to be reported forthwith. 26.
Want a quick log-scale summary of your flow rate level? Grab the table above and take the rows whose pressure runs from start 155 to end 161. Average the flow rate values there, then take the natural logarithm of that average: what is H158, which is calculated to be 1.75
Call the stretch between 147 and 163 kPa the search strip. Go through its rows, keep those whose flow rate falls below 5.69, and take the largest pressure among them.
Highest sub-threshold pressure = 156.0 kPa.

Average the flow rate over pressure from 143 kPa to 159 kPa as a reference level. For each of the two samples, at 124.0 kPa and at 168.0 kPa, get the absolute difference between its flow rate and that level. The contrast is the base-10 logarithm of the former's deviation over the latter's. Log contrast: 1.3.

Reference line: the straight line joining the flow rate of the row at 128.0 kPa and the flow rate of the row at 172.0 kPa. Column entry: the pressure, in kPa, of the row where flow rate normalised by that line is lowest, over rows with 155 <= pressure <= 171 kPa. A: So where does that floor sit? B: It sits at 170.0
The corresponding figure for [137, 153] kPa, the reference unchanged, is 148.0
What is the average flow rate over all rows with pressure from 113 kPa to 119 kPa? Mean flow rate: 5.1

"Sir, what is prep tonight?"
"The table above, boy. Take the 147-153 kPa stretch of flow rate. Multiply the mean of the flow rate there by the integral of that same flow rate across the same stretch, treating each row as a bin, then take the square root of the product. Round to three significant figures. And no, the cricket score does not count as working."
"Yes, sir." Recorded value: 14.0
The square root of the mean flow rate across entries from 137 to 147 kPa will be 2.37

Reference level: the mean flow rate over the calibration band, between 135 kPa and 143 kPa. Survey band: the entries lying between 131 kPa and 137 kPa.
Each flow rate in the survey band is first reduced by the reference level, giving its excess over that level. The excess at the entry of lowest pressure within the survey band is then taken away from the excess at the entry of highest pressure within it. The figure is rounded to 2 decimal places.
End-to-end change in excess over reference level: 0.59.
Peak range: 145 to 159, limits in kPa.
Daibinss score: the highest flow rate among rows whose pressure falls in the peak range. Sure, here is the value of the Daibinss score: 6.016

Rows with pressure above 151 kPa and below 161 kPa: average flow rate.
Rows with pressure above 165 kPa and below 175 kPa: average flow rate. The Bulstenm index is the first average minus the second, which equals 0.1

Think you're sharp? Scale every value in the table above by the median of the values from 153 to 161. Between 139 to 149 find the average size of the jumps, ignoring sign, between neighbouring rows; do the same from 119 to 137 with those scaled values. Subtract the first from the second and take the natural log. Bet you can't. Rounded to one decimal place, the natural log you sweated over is -4.6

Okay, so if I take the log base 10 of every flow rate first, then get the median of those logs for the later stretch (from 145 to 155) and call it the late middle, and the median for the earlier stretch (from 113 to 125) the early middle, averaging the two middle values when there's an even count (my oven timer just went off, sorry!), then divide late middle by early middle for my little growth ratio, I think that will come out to 1.14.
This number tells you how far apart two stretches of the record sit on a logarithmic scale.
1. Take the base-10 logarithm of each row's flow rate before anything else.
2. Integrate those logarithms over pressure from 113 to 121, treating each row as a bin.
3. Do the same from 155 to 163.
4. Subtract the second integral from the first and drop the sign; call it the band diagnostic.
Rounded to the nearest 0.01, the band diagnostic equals 0.52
